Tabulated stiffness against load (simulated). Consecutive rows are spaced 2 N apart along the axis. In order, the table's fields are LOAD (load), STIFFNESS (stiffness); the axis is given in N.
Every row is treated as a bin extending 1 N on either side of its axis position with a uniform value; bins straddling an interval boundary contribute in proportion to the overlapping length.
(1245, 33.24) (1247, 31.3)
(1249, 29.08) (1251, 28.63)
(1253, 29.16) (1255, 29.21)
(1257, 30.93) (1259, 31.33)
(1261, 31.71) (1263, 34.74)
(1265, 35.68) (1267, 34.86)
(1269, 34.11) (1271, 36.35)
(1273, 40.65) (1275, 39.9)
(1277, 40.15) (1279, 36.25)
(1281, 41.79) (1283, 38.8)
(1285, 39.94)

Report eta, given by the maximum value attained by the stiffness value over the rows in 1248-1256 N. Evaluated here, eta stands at 29.21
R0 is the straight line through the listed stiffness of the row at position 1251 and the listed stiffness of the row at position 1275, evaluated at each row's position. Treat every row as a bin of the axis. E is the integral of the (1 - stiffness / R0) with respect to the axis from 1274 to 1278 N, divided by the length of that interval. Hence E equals 0.008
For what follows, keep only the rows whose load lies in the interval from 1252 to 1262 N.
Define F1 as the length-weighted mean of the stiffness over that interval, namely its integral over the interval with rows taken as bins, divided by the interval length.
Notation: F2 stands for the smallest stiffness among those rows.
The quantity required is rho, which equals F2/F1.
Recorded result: 0.957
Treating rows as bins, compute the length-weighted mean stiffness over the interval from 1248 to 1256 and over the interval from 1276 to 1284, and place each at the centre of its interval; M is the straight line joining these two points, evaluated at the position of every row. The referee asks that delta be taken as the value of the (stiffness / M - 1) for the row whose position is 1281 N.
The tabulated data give 0.05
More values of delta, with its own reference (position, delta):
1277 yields 0.05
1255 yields -0.03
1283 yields -0.04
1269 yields -0.03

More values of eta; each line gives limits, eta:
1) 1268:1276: 40.65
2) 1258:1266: 35.68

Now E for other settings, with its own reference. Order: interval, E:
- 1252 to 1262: 0.031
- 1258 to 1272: 0.030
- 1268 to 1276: 0.020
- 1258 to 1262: 0.041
